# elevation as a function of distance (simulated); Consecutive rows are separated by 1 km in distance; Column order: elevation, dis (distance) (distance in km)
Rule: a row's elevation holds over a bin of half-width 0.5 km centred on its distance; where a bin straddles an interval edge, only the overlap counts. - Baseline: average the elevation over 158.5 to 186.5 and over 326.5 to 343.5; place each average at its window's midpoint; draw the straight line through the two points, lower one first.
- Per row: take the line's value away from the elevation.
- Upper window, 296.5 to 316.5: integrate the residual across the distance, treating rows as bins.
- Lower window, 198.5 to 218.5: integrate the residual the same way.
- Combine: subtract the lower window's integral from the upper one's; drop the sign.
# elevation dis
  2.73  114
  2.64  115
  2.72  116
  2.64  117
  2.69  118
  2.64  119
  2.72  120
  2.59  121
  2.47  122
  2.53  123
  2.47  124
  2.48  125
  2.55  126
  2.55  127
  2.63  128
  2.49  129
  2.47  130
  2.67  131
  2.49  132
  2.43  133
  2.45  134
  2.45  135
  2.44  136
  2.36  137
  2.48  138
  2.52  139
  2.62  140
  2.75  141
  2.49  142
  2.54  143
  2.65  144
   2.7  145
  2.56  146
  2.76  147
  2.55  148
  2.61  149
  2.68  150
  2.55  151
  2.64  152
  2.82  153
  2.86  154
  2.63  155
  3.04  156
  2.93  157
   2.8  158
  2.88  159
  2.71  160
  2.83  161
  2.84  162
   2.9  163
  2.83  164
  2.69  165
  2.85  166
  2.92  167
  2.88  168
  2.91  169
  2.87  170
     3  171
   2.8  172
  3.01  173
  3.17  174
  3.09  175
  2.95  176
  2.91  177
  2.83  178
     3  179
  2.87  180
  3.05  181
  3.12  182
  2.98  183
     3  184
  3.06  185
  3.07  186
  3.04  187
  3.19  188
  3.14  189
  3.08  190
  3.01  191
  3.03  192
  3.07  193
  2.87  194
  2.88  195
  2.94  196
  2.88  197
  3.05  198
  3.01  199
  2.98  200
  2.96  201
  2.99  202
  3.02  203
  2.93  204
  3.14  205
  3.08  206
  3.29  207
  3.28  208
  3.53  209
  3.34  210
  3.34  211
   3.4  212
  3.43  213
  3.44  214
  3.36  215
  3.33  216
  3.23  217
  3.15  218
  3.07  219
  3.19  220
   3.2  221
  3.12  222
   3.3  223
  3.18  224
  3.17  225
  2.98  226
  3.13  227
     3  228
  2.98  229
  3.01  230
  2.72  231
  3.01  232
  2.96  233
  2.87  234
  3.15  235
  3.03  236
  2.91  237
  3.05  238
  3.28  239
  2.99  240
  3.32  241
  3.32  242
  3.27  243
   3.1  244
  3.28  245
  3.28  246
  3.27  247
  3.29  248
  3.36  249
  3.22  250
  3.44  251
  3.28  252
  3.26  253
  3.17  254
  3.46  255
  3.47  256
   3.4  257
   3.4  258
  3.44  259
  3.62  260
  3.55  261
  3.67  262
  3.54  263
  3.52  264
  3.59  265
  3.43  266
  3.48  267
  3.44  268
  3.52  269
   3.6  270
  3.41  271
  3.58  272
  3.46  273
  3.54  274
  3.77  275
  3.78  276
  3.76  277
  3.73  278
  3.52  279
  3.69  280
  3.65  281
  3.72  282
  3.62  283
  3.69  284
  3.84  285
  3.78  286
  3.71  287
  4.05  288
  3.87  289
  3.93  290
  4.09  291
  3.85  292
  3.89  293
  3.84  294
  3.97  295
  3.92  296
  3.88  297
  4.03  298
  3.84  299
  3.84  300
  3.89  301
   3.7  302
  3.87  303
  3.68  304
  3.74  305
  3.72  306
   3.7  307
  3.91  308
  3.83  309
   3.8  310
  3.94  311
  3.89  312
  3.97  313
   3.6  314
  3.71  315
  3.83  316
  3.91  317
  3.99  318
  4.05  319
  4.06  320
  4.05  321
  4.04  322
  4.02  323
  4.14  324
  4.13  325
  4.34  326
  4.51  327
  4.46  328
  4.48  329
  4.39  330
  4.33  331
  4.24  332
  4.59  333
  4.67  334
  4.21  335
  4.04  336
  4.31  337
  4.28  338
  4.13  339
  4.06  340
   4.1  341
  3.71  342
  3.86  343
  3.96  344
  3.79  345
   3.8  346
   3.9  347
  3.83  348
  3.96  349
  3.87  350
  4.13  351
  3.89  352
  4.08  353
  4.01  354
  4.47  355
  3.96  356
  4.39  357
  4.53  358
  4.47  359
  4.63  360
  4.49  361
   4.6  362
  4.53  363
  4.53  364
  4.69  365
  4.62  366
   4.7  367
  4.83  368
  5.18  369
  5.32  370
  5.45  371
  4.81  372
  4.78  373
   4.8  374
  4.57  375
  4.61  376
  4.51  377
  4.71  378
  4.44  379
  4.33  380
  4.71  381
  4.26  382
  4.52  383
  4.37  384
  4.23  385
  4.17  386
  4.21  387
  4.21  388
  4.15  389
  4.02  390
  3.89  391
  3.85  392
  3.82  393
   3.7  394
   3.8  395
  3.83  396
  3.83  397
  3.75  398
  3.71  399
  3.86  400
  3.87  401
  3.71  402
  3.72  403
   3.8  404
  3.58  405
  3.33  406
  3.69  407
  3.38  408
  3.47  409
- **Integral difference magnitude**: 3.9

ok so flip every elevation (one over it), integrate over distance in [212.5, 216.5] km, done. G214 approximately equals 1.2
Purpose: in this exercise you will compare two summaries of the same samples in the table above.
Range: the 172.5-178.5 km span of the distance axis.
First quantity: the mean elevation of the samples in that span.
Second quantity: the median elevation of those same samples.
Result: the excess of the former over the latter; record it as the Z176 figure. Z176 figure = 0.013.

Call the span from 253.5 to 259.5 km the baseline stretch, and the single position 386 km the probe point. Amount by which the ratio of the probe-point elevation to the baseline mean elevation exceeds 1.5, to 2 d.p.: -0.27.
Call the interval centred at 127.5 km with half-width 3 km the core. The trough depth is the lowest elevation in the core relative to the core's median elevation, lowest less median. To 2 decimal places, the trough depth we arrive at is -0.05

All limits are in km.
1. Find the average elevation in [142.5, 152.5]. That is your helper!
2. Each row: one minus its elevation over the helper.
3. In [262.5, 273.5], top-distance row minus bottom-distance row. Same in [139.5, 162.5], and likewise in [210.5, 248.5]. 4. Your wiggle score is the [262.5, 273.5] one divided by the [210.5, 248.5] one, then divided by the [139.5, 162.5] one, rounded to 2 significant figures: -19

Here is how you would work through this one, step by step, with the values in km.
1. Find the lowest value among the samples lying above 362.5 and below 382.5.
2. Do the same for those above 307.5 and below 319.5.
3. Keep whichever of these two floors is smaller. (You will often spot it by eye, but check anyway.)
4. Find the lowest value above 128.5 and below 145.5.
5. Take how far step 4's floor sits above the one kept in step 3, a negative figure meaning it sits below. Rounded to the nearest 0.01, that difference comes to -1.24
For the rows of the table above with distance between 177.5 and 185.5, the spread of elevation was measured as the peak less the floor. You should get 0.29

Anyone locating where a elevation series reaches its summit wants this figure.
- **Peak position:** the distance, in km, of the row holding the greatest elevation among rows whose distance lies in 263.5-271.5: 270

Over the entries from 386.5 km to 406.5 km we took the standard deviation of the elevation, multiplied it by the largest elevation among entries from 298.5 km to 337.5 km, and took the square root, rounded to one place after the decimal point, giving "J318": 1.0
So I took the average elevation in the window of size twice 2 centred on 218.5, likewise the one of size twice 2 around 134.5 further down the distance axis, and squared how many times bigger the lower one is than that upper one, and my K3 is 0.6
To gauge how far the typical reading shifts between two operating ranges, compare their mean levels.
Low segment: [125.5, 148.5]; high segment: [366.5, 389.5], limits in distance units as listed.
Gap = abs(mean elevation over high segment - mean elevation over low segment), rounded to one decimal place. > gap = 2.1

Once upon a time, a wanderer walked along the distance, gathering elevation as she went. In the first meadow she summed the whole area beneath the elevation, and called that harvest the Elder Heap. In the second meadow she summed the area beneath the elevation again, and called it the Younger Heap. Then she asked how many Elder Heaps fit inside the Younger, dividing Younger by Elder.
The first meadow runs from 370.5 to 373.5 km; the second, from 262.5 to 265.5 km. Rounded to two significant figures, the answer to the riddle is 0.71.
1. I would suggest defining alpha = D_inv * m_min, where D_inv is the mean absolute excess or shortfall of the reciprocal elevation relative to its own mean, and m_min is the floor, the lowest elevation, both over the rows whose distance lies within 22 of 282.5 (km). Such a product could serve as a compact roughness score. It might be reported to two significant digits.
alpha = 0.037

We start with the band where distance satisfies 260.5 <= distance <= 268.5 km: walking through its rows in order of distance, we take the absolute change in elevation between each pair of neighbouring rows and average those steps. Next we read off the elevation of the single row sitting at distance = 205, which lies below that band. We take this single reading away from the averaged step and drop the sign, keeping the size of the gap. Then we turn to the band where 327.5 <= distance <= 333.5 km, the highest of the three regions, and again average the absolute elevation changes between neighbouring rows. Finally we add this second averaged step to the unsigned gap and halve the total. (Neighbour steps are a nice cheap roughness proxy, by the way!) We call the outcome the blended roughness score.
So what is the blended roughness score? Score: 1.59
